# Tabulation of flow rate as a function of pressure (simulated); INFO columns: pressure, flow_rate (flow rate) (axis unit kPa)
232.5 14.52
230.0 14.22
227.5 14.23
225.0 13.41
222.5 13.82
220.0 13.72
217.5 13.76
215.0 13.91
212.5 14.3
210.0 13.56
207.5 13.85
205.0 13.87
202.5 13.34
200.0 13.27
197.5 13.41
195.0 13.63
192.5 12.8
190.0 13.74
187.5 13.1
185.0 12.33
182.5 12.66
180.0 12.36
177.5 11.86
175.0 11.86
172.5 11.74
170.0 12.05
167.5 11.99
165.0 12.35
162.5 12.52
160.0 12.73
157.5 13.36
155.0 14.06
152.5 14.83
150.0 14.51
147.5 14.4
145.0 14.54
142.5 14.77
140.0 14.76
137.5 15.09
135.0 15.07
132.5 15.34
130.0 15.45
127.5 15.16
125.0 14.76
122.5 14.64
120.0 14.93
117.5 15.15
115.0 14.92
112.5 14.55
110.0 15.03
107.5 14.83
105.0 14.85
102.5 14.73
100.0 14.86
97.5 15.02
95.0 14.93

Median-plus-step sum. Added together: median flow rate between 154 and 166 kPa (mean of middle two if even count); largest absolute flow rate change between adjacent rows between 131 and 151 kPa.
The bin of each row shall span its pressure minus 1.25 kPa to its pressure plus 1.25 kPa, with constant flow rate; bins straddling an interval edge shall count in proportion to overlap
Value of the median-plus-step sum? 13.1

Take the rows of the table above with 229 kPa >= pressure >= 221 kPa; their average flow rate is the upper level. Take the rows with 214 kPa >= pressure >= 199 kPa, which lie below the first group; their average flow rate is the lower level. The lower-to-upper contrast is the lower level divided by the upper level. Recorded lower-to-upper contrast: 0.99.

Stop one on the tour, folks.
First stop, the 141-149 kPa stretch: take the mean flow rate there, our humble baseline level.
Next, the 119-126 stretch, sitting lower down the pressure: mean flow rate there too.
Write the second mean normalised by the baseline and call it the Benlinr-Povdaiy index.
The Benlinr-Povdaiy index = 1.014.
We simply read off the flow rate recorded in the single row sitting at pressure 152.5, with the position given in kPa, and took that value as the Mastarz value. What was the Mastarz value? 14.83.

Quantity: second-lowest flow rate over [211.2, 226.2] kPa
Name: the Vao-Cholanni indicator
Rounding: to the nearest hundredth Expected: 13.72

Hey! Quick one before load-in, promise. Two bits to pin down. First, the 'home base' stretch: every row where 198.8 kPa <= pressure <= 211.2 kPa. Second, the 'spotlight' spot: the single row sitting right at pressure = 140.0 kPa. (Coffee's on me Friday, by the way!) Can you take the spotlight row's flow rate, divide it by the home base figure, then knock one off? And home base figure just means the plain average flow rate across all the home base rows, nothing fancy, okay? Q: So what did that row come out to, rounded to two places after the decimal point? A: 0.09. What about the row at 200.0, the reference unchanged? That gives -0.02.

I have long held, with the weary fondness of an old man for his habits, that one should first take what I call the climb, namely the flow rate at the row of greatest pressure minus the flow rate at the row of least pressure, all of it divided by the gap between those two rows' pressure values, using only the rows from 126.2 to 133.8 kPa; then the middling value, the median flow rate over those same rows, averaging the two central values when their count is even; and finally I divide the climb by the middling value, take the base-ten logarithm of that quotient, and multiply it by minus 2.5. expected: 6.57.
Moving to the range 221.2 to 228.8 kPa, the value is 5.57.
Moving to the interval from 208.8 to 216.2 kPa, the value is 5.75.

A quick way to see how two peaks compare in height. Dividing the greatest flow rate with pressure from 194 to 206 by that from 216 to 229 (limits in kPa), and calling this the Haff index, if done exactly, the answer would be 0.97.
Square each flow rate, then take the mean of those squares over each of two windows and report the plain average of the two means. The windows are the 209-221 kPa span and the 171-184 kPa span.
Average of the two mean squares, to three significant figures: 169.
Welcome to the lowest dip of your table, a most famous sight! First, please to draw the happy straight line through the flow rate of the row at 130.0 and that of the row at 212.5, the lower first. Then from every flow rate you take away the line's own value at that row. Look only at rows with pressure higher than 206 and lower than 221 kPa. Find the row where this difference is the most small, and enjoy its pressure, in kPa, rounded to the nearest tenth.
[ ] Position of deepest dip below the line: 210.0 kPa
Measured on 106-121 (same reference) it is 112.5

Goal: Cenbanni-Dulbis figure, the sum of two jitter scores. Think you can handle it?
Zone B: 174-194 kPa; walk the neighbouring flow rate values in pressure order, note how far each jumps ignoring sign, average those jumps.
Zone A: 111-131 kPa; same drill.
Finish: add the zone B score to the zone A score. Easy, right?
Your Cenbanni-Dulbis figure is 0.771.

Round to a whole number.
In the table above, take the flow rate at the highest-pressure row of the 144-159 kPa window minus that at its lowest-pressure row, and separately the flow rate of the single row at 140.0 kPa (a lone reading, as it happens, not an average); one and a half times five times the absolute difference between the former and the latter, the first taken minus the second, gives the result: 120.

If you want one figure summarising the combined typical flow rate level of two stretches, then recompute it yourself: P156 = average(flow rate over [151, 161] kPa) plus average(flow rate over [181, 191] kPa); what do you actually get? 26.7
